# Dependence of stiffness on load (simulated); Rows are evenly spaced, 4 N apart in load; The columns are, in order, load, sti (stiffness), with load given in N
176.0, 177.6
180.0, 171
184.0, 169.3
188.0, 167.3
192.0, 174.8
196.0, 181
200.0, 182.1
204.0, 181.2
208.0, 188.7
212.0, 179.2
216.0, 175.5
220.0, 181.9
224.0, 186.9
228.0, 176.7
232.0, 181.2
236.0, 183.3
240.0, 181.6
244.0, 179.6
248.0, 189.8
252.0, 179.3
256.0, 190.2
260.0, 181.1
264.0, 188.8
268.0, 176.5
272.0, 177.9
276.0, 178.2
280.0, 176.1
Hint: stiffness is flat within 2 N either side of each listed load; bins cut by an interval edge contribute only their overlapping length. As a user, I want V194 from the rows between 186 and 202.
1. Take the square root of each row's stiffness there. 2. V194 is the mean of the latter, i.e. 13.3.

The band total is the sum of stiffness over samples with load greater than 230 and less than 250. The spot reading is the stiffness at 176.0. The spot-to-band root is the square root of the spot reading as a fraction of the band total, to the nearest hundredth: 0.44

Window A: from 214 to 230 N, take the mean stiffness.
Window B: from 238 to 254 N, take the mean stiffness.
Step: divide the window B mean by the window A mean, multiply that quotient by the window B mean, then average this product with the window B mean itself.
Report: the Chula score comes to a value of 184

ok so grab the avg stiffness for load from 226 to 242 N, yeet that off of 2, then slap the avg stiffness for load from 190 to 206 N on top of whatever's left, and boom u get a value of 1.1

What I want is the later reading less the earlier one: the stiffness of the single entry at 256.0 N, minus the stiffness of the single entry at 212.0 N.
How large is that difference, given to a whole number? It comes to 11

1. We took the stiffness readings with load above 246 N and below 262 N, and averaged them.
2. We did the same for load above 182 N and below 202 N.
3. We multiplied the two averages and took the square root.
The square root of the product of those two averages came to 180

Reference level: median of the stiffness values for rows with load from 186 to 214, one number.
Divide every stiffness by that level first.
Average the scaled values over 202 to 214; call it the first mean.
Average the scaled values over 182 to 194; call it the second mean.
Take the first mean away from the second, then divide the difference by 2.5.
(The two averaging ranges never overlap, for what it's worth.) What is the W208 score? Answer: -0.028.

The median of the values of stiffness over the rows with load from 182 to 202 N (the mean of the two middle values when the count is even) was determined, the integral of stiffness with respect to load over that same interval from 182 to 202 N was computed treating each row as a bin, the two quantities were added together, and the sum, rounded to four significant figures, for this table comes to 3673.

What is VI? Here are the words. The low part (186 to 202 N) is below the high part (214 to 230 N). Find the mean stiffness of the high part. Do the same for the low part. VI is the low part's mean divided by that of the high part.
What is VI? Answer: 0.978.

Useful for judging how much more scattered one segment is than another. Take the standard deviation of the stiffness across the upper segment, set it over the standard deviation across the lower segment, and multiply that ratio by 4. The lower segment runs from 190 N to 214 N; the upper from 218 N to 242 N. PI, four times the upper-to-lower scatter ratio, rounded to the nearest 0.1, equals 2.9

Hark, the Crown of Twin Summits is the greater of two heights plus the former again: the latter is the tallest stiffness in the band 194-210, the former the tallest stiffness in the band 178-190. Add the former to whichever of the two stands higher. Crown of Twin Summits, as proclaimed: 360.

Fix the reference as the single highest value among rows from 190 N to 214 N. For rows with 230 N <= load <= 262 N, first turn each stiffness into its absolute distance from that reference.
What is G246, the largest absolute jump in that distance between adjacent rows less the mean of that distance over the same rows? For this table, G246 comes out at 2.2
